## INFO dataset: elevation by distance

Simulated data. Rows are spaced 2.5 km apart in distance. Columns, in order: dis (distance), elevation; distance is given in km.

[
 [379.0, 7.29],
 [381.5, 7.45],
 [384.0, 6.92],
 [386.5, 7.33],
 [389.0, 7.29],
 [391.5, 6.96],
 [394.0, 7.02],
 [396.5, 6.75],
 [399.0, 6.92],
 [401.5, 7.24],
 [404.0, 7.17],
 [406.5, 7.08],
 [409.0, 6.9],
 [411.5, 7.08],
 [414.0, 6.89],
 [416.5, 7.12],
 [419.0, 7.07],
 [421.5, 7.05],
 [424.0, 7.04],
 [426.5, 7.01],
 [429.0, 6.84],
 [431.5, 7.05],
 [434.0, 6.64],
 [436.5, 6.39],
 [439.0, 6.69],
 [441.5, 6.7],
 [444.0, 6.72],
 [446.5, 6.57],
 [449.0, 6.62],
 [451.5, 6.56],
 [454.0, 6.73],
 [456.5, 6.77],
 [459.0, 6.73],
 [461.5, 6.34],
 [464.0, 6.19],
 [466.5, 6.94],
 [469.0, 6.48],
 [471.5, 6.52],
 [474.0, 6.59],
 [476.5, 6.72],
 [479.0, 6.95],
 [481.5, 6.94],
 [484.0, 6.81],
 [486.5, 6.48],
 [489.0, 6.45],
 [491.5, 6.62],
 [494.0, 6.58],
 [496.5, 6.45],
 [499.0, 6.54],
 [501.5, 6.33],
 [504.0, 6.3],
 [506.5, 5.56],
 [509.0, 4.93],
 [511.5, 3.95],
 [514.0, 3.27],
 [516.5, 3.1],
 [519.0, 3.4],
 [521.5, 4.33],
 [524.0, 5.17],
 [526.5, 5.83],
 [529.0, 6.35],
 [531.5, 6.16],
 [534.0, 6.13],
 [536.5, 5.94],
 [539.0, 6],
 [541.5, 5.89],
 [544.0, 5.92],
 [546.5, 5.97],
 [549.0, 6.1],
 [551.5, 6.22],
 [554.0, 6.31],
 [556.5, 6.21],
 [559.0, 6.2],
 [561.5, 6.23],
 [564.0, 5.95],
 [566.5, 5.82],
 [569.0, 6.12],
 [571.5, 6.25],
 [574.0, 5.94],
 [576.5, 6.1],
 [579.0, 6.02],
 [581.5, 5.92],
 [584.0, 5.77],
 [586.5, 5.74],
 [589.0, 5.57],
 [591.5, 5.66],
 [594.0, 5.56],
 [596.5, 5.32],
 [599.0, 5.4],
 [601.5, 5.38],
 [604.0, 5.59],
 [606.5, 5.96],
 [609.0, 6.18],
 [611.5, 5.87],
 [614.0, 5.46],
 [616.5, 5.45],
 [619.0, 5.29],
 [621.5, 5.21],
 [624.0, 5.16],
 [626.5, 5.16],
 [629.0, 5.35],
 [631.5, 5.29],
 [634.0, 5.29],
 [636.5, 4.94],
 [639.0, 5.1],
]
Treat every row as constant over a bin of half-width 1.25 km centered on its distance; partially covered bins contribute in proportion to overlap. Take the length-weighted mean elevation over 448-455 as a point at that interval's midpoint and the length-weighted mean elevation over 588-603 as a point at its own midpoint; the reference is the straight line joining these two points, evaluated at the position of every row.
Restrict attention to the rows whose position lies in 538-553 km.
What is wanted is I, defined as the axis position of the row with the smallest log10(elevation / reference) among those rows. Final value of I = 541.5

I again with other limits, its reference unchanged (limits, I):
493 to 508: 506.5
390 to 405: 396.5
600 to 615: 601.5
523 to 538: 524.0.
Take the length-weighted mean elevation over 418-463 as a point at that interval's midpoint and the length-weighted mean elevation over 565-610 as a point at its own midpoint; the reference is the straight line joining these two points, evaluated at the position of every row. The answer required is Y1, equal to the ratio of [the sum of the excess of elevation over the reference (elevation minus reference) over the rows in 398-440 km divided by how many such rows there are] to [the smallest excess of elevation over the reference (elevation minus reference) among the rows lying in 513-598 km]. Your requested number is -0.02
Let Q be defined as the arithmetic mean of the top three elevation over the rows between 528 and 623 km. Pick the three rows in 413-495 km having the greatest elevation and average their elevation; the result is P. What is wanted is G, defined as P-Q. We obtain 0.8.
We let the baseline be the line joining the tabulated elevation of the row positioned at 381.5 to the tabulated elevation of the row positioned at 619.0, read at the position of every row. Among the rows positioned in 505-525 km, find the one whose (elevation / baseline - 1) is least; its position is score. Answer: 516.5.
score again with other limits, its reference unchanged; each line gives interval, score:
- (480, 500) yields 489.0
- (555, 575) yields 566.5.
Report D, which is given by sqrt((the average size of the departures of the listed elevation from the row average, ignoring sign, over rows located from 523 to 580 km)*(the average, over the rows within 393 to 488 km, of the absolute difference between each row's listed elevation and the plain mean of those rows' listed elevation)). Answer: 0.188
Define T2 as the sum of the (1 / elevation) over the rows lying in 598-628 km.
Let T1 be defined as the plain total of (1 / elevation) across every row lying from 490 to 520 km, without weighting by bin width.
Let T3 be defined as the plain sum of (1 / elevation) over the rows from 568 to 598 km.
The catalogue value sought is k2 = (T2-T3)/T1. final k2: 0.0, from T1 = 2.49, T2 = 2.2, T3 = 2.06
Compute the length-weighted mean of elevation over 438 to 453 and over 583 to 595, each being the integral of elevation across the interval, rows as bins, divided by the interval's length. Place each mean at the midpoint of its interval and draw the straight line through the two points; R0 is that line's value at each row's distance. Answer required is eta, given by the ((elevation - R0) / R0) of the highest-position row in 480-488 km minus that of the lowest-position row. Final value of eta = -0.07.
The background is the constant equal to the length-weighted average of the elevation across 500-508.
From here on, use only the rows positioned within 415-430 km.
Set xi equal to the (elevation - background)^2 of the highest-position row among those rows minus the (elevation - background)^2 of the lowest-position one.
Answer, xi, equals -0.52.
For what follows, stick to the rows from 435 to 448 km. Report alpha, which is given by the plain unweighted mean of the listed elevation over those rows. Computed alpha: 6.6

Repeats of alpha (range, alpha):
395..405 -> 7.0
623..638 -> 5.2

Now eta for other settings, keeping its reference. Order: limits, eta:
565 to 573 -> 0.08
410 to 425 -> 0.01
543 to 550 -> 0.04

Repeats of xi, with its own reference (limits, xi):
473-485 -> 0.29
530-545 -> 0.00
